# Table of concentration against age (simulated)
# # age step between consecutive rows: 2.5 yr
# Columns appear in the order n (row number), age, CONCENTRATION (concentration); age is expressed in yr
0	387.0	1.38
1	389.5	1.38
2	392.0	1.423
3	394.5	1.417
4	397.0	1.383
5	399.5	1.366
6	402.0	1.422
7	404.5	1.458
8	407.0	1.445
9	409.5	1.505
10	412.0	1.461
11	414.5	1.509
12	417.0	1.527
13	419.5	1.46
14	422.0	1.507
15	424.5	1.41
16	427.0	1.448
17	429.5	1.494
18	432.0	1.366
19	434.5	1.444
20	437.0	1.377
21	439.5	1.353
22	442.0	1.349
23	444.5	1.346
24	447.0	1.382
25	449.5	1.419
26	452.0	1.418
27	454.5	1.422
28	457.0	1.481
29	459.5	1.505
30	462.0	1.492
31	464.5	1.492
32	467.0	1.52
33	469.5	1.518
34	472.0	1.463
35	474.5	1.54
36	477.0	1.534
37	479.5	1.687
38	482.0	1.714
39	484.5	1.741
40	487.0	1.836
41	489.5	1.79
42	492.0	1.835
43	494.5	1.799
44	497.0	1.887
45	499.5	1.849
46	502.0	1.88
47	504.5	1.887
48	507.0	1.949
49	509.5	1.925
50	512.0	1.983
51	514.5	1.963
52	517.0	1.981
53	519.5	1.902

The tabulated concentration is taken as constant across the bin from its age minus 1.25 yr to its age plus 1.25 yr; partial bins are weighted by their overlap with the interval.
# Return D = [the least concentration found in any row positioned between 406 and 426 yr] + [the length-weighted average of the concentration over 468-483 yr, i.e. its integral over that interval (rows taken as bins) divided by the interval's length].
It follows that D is 2.98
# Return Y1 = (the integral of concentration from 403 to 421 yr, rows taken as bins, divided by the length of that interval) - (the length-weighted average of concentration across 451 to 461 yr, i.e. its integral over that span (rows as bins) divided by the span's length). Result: 0.02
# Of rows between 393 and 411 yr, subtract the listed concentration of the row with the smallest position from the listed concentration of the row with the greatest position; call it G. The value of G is 0.09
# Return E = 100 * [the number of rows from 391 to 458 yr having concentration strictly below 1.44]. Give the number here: 1500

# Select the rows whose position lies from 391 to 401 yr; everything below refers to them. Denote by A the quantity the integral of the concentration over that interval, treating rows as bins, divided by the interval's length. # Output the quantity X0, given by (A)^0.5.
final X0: 1.18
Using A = 1.40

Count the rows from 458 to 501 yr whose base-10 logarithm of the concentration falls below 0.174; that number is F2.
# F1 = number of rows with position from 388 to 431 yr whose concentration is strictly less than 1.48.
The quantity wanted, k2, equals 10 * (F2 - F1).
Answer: -90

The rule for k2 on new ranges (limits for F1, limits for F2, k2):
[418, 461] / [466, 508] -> -120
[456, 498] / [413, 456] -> 120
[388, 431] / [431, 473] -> 20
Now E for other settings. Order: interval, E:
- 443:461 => 500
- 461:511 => 0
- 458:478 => 0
